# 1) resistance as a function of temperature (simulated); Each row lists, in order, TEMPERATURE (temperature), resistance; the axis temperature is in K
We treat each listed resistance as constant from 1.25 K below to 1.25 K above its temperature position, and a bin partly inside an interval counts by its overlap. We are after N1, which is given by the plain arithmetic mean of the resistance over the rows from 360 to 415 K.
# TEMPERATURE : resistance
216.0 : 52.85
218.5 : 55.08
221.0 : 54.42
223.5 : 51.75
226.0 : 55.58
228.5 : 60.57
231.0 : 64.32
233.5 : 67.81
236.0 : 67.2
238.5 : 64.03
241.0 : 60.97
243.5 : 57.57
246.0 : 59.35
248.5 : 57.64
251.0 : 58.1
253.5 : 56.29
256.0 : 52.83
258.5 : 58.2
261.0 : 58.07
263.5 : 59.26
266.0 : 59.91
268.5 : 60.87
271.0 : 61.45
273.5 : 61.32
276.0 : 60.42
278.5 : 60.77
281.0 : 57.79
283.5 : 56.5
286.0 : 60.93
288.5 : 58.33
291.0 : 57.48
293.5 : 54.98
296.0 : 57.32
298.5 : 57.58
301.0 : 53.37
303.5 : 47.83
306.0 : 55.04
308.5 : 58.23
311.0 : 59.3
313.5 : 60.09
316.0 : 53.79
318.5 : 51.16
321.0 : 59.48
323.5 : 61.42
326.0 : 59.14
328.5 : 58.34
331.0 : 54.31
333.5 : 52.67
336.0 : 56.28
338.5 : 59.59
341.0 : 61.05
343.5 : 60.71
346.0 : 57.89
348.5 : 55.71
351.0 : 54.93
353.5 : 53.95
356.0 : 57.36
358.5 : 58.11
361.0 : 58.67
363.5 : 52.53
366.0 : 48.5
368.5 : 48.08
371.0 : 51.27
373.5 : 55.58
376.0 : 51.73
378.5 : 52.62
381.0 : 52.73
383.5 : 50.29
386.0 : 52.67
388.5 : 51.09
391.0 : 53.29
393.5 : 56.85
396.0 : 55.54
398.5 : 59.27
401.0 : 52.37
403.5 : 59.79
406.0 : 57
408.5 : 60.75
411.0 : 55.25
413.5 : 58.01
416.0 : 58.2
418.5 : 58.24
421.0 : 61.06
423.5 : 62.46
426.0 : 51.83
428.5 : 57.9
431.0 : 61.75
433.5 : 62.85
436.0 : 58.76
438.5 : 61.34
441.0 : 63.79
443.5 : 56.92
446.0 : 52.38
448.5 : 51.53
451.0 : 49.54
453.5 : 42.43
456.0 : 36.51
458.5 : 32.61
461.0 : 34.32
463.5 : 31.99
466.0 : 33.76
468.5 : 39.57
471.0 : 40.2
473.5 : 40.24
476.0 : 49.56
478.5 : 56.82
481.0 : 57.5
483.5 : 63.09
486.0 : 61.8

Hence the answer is 54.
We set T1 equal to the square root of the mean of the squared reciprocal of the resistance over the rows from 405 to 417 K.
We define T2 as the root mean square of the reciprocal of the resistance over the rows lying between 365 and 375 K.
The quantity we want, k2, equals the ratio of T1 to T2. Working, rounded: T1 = 0.0173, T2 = 0.0198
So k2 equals 0.88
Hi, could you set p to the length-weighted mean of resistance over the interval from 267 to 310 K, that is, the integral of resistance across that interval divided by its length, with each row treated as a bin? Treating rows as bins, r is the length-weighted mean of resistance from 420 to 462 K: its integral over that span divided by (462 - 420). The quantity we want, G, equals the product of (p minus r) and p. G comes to 277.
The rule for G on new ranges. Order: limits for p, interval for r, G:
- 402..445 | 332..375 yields 216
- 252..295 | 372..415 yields 208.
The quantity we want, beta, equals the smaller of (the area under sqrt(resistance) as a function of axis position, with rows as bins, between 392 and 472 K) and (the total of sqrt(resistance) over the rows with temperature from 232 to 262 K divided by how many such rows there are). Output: 7.73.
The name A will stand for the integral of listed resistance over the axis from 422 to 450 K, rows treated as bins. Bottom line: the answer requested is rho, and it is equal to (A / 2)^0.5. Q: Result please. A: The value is 29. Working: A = 1631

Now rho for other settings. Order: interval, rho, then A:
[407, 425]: 23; 1062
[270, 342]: 45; 4134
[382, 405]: 25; 1255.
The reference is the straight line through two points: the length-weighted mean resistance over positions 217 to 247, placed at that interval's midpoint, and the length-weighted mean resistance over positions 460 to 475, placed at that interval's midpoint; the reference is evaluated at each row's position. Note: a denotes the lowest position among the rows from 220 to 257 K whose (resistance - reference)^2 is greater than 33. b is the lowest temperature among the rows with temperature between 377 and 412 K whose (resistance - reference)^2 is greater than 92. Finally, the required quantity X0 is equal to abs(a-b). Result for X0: 172.5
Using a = 221.0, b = 393.5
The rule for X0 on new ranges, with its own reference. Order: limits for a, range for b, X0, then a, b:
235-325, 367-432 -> 157.5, 236.0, 393.5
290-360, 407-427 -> 100.0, 308.5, 408.5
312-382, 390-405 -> 80.0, 313.5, 393.5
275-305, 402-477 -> 117.5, 286.0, 403.5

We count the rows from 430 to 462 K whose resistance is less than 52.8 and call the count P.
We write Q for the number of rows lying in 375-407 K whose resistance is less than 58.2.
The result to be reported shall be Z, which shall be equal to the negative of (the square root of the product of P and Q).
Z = -8.8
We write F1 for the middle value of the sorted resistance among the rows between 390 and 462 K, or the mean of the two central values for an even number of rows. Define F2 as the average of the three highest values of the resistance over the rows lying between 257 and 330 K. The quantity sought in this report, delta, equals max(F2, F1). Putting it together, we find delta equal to 61.4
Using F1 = 57.0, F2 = 61.4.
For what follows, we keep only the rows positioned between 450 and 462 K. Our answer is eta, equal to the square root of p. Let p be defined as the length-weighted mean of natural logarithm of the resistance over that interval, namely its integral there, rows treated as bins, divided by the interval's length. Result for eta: 1.91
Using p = 3.65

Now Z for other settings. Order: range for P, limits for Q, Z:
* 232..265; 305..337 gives 0.0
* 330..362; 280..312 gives -3.0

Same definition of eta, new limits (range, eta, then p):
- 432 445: 2.03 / 4.10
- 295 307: 2.00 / 3.99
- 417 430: 2.02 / 4.06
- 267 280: 2.03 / 4.11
